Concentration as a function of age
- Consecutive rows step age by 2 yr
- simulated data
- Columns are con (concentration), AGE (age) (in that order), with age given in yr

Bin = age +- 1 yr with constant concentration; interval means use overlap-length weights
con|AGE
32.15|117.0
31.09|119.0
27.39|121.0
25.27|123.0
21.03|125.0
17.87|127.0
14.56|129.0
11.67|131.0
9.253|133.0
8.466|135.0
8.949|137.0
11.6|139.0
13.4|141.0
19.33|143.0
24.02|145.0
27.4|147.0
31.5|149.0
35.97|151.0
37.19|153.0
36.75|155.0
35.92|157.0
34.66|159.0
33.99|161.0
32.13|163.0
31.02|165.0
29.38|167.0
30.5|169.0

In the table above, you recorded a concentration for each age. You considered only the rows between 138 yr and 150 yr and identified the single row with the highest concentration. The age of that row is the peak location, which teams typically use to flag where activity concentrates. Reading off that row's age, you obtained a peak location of 149.0 yr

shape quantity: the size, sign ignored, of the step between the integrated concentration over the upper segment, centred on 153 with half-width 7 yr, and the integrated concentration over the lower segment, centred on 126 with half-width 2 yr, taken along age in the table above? 401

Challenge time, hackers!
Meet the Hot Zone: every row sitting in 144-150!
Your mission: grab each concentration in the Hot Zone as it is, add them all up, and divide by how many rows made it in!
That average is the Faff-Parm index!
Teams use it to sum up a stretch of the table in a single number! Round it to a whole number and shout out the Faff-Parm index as 28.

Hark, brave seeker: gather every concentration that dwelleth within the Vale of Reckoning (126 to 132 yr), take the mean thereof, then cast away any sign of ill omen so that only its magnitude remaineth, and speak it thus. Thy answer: 15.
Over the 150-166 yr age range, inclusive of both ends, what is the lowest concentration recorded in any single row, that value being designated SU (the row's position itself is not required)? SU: 31.02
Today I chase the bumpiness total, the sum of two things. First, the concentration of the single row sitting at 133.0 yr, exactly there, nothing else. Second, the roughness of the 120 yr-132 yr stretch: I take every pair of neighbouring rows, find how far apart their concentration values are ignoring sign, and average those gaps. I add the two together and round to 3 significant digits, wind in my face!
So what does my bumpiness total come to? 12.4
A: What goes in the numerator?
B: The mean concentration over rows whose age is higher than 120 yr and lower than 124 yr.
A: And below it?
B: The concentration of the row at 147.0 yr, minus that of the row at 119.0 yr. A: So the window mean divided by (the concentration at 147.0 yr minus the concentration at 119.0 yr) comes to -7.1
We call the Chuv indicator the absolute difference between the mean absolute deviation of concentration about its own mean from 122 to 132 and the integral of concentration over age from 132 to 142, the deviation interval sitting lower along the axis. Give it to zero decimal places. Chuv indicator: 99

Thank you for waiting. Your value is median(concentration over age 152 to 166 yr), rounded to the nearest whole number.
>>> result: 35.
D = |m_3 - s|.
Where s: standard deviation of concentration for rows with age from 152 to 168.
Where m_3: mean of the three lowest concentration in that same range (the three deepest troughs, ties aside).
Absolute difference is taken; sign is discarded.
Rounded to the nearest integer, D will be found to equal 28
